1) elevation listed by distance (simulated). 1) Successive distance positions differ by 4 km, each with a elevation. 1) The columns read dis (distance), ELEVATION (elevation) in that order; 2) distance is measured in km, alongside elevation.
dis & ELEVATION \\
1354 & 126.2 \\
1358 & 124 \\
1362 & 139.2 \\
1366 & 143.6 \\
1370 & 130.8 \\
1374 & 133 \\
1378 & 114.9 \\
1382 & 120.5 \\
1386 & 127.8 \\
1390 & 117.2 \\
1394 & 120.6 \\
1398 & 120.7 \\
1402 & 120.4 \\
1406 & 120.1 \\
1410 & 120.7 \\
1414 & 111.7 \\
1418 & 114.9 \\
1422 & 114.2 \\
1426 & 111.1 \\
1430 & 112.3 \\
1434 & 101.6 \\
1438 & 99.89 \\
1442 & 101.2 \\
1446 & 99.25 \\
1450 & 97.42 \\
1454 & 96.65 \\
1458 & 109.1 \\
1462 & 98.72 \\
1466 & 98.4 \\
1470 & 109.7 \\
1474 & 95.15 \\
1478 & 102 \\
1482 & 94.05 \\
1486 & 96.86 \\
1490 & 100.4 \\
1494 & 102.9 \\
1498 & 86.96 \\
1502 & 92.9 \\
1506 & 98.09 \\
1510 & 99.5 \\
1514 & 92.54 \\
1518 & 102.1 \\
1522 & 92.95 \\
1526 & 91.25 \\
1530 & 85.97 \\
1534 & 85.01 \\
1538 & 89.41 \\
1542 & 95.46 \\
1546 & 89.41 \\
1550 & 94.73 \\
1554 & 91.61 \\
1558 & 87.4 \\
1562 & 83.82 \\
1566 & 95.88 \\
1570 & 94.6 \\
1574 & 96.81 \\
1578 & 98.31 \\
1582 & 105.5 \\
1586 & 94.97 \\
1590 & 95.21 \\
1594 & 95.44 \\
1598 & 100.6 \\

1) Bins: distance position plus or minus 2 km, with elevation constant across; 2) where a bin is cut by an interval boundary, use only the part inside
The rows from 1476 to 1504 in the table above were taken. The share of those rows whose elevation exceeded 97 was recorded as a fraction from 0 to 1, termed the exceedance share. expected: 0.43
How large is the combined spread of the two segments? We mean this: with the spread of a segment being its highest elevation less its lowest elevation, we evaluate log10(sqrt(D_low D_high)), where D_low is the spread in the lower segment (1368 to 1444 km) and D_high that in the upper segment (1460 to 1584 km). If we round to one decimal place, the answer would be 1.5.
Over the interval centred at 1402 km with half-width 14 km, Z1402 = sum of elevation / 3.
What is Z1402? 277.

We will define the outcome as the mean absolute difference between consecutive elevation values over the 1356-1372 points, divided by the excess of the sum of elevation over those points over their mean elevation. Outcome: 0.027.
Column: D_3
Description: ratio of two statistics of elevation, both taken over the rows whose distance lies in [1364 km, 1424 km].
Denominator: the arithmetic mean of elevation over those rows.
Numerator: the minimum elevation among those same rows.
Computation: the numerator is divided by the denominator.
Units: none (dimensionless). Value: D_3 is 0.915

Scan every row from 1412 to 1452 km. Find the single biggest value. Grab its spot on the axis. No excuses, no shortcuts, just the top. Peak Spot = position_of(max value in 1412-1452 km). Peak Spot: 1418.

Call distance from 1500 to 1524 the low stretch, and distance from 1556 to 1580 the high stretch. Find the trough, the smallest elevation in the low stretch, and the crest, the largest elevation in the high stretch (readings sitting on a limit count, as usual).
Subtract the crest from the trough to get -6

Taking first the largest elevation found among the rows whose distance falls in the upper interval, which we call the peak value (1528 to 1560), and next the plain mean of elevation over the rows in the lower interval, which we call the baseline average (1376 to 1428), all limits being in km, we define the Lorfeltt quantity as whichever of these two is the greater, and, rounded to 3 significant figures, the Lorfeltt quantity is 118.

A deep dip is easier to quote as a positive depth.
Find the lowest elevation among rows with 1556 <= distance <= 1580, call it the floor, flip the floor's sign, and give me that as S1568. -84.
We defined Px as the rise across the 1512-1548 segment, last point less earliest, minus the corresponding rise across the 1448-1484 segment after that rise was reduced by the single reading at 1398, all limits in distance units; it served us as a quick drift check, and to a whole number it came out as 121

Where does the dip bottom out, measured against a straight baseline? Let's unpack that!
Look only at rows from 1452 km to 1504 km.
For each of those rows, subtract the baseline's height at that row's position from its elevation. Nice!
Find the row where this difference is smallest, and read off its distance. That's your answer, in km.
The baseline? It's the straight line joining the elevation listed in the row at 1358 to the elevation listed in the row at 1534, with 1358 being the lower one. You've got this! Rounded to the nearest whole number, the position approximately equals 1454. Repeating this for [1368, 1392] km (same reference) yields 1378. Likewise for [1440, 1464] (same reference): 1450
